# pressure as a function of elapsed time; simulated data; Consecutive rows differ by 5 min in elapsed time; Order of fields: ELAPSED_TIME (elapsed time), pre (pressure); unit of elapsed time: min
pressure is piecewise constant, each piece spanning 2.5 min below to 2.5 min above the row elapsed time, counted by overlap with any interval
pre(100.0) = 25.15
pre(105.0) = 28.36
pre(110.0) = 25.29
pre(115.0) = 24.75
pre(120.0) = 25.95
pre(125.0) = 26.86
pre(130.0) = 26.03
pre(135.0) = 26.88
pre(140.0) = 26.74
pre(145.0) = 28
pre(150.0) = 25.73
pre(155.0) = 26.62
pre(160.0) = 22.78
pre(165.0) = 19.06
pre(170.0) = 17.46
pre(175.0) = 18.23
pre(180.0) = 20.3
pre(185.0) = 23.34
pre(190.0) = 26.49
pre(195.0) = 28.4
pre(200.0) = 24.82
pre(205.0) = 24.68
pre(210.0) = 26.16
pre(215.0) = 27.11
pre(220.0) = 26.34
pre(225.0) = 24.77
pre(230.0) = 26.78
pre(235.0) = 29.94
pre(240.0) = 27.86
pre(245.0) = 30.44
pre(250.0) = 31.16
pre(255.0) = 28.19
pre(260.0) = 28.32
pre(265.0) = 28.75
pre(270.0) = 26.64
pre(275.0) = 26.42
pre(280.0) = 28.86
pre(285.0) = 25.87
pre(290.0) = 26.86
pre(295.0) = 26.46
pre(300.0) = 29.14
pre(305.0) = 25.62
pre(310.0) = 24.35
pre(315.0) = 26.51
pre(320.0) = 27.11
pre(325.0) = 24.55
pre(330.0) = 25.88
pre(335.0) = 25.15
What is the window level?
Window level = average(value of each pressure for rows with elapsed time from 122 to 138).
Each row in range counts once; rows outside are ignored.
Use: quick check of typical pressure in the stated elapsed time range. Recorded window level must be 26.6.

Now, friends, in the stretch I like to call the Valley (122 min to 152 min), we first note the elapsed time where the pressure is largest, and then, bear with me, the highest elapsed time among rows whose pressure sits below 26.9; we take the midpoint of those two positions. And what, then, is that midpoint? 147.5 min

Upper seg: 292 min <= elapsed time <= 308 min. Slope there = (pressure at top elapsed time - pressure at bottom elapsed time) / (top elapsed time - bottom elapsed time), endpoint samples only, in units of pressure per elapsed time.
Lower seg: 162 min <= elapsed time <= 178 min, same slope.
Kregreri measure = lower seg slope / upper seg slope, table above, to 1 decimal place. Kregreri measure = 1.0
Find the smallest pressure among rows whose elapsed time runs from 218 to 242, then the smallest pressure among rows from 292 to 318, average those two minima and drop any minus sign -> 24.6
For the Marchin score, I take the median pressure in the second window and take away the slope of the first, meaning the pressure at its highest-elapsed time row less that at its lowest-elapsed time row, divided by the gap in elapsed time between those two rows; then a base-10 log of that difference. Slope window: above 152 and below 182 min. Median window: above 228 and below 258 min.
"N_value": 1.47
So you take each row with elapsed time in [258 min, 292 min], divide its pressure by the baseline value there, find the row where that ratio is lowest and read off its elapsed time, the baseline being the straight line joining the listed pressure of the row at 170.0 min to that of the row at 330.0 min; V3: 285.0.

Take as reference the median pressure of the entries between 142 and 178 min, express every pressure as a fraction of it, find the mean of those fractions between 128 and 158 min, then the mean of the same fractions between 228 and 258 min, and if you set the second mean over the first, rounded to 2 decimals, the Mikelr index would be 1.09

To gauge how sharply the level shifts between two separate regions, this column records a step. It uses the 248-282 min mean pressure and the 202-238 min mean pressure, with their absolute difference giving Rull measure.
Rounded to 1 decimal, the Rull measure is 1.8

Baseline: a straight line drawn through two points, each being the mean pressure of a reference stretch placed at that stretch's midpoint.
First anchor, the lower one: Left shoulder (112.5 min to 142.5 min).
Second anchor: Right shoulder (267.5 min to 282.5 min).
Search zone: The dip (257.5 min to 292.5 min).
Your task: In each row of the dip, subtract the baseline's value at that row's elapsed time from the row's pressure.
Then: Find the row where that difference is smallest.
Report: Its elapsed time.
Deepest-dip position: 285.0 min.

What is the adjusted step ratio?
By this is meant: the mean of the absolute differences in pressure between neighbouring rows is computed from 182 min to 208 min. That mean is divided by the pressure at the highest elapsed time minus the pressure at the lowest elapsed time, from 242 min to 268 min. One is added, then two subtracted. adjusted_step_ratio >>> -2.3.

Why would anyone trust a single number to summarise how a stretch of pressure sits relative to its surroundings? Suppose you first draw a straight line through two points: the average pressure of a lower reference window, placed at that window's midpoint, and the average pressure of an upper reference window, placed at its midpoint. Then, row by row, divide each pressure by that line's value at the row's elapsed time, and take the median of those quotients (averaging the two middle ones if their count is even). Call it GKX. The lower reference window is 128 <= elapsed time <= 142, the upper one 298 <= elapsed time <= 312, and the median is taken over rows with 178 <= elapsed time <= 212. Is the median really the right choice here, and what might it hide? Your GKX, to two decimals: 0.94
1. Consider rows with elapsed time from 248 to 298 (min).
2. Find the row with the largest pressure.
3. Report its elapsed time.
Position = 250.0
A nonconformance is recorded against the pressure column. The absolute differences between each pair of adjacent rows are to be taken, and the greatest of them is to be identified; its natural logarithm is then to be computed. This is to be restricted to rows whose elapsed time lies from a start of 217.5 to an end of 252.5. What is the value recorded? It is 1.15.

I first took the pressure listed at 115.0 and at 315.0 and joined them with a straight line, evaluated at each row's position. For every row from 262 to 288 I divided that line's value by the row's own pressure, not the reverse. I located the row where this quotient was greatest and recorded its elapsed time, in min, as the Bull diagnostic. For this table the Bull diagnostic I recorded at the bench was 285.0 min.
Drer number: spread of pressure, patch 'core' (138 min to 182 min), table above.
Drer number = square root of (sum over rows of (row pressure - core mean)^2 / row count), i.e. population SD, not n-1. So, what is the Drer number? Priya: 3.9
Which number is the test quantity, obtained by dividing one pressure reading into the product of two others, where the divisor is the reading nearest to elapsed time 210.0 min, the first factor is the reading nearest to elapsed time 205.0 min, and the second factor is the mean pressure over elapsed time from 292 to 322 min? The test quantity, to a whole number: 25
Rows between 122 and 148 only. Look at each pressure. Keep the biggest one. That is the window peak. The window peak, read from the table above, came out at 28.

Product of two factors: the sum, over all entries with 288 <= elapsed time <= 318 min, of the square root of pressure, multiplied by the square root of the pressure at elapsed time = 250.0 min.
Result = 172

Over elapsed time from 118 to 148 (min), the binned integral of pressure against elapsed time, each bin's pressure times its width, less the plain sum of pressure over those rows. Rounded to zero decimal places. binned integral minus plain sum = 642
